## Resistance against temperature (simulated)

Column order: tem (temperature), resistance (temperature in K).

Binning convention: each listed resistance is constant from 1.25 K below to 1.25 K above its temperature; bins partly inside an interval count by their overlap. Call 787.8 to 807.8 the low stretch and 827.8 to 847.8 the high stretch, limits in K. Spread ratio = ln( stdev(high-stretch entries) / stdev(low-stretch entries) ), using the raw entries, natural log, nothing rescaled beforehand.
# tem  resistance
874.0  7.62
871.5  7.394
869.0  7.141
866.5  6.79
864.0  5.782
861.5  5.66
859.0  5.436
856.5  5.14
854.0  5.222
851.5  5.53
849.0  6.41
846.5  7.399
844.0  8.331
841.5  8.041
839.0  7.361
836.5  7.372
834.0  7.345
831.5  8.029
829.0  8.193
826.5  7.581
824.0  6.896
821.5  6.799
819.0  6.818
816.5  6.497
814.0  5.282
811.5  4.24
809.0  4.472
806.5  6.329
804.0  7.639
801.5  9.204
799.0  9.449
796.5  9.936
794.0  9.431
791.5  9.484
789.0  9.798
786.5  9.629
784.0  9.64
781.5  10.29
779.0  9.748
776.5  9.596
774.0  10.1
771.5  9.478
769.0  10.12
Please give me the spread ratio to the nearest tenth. -1.1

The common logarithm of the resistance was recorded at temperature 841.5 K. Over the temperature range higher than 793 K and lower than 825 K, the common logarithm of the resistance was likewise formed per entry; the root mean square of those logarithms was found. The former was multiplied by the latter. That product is 0.77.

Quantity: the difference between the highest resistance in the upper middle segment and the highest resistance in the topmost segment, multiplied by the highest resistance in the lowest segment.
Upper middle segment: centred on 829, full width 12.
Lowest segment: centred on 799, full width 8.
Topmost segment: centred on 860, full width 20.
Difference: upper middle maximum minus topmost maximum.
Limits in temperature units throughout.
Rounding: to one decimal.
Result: 10.5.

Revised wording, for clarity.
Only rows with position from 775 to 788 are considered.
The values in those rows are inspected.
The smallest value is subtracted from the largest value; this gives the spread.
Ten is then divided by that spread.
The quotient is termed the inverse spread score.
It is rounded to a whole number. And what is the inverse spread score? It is 14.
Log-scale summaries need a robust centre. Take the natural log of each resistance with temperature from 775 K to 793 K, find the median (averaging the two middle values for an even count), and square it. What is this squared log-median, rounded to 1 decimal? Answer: 5.1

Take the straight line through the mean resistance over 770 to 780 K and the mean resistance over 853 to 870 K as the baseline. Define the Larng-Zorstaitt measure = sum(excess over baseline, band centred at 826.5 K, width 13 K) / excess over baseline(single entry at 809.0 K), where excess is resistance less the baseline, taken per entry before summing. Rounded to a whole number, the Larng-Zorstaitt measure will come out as 0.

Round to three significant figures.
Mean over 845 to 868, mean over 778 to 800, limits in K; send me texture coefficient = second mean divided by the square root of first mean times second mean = 1.28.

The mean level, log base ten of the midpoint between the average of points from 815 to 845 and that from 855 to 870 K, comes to 0.83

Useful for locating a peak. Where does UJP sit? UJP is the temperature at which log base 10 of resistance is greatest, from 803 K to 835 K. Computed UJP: 829.0 K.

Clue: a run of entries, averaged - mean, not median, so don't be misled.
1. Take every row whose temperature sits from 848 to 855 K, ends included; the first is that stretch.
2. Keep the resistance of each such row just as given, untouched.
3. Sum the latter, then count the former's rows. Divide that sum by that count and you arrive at 5.7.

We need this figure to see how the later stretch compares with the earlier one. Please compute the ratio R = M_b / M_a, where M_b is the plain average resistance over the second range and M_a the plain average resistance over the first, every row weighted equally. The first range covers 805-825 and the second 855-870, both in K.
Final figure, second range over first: 1.01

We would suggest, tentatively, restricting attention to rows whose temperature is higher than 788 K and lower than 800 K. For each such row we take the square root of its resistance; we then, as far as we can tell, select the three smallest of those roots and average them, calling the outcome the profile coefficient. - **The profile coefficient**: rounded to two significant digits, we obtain 3.1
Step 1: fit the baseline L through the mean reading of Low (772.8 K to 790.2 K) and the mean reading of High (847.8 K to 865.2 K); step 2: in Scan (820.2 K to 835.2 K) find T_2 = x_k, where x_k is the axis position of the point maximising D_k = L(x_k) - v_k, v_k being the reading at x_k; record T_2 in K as 821.5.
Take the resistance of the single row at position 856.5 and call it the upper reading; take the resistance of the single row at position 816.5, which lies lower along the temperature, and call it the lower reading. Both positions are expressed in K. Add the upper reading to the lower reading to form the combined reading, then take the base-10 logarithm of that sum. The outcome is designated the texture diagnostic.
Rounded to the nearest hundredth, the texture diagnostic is 1.07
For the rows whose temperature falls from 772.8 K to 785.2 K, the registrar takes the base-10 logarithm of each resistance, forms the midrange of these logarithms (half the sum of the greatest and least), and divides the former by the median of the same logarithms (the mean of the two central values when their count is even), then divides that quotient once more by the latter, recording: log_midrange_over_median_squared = 1.02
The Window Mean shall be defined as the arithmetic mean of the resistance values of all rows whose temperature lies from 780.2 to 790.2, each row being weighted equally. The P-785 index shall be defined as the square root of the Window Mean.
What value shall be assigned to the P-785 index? 3.1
